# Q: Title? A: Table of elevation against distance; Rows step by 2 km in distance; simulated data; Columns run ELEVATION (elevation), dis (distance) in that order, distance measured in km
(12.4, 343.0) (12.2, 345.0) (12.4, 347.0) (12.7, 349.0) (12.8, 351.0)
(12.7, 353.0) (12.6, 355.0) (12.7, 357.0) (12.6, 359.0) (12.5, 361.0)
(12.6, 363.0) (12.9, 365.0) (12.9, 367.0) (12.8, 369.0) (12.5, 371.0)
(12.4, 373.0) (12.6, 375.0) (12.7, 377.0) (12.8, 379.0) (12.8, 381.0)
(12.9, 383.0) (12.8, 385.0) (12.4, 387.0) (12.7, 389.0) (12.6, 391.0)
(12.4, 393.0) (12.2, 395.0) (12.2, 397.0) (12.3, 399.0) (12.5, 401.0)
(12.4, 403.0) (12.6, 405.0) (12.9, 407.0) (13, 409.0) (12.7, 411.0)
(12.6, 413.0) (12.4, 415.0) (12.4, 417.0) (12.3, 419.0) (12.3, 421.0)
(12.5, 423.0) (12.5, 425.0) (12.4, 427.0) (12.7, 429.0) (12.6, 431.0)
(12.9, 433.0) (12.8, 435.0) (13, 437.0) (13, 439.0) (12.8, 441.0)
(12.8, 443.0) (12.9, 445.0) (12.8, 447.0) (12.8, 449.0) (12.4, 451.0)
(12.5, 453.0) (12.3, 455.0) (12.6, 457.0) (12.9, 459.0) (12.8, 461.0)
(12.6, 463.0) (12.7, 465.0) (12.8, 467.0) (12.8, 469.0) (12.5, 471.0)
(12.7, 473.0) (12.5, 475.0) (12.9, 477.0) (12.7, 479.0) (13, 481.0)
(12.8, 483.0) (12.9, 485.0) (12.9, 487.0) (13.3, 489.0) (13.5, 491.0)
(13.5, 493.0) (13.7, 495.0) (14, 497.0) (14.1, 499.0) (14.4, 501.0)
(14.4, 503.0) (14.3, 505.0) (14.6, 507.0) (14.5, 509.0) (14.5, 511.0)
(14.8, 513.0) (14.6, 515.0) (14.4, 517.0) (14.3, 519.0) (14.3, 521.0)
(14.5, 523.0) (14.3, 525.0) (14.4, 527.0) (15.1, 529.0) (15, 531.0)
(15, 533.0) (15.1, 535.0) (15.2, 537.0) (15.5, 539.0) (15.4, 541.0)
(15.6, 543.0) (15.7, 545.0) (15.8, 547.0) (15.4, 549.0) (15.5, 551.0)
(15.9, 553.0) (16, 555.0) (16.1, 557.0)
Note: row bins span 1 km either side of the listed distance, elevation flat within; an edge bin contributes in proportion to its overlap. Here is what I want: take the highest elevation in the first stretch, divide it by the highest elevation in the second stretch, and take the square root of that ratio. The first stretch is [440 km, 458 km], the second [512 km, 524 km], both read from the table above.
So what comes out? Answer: 0.934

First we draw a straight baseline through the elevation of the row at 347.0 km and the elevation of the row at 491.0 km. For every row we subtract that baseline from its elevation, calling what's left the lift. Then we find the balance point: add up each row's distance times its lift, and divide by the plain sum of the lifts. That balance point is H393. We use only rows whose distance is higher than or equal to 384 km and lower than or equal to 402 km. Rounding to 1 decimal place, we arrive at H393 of 395.9 km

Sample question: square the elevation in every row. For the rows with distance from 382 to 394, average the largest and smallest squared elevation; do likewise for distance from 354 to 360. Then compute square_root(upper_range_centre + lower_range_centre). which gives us 17.9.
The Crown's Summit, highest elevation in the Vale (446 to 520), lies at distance 513.0 km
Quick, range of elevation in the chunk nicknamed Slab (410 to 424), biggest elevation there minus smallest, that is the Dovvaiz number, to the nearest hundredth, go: 0.40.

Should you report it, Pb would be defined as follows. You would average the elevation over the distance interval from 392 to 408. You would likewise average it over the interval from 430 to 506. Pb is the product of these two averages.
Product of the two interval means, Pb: 162.0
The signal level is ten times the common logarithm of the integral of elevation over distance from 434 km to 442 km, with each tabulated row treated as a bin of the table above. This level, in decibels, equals 20.1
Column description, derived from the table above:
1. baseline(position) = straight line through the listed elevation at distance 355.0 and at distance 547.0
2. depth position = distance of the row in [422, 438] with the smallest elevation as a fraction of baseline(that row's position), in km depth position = 427.0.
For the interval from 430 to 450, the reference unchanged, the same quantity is 449.0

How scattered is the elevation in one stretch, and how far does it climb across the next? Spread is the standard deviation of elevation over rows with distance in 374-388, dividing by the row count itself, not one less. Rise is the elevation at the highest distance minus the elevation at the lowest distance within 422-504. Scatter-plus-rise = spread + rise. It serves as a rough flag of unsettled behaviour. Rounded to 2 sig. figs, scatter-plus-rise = 2.1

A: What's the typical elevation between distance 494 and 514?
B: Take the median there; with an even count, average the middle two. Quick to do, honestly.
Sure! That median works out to 14.4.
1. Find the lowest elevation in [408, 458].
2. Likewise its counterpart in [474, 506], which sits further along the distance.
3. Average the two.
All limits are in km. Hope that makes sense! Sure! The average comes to 12.4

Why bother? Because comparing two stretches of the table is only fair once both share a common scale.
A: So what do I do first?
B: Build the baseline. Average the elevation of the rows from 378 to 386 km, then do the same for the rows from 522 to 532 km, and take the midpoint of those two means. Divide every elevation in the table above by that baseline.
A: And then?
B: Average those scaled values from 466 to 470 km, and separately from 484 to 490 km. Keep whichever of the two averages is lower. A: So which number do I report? 0.931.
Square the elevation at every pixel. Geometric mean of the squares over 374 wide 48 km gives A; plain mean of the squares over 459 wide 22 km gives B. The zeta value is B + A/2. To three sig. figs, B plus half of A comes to 240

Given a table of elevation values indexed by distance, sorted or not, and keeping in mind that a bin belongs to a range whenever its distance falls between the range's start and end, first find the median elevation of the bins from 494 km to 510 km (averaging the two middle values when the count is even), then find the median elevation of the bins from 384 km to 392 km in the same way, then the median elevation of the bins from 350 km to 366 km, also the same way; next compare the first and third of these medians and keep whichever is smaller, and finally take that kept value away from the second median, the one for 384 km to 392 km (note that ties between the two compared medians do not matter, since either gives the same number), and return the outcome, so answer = 0.00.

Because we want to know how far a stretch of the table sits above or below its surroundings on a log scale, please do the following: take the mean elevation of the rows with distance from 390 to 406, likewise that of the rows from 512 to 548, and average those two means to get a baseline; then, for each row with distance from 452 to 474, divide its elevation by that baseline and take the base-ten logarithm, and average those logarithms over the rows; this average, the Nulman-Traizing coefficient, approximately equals -0.034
